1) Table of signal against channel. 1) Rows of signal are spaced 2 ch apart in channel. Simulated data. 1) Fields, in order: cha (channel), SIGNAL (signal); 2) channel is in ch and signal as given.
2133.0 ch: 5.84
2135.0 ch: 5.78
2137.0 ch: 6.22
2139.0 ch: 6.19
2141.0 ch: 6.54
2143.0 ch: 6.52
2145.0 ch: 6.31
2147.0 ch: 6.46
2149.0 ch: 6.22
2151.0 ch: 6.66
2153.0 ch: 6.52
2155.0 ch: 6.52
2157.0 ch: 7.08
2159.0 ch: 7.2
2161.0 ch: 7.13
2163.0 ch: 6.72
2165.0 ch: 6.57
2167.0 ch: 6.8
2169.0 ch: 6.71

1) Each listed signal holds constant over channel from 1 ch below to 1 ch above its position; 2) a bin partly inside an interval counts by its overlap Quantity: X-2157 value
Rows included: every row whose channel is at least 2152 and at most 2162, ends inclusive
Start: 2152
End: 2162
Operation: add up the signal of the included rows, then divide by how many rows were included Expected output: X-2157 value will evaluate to 6.89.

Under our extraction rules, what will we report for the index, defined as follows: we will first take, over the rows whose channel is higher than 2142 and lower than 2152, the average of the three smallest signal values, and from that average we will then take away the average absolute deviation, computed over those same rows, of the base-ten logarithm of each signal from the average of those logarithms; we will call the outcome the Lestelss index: 6.32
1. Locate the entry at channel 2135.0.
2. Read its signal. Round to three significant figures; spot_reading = 5.78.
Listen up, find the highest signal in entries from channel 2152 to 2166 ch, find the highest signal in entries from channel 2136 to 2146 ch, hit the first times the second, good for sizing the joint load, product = 47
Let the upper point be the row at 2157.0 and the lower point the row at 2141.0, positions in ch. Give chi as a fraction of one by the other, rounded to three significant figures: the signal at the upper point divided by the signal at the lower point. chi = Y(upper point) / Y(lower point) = 1.08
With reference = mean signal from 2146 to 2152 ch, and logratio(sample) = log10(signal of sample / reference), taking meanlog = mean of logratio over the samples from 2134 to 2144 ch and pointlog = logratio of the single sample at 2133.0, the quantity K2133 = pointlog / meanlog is 3.1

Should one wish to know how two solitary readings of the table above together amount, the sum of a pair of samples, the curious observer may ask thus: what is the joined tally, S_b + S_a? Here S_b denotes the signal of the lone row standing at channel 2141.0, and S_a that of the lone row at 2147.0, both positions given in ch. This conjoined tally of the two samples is 13.0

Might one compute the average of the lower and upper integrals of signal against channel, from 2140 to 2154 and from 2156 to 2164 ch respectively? 73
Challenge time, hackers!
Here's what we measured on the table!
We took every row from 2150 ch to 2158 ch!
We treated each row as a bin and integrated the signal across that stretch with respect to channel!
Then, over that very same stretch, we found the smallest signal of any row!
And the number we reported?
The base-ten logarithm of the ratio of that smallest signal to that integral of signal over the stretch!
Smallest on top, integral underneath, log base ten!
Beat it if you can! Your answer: -0.915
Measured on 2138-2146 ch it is -0.917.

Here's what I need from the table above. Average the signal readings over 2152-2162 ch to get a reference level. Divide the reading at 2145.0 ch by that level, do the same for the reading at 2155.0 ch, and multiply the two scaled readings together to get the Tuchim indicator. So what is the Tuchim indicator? 0.87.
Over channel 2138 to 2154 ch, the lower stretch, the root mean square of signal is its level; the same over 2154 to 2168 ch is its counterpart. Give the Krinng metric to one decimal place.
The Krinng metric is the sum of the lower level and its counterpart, 13.3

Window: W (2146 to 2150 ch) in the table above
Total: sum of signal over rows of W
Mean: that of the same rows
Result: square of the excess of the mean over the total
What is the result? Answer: 40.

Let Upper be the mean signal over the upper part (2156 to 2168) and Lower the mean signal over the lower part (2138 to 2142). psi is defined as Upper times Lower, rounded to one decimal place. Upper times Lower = 44.0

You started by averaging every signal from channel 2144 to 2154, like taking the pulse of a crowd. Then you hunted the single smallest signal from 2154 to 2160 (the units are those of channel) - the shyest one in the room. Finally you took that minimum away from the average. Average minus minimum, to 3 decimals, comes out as -0.086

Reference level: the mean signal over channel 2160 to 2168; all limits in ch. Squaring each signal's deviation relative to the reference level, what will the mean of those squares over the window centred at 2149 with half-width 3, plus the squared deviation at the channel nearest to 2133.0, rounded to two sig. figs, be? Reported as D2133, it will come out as 1.1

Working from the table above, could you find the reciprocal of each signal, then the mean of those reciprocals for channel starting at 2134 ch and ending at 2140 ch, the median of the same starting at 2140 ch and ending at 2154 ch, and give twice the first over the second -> 2.15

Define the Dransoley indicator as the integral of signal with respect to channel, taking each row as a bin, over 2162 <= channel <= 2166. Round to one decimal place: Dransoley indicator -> 26.6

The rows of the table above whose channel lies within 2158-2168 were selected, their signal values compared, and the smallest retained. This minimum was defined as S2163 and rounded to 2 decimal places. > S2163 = 6.57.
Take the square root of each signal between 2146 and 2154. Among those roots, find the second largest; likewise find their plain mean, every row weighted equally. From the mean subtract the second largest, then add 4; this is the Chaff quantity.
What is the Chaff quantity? 3.99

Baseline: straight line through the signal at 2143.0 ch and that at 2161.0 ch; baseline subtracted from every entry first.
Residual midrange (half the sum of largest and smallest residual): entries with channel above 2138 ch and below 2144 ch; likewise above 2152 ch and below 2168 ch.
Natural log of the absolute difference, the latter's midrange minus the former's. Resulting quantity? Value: -1.49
